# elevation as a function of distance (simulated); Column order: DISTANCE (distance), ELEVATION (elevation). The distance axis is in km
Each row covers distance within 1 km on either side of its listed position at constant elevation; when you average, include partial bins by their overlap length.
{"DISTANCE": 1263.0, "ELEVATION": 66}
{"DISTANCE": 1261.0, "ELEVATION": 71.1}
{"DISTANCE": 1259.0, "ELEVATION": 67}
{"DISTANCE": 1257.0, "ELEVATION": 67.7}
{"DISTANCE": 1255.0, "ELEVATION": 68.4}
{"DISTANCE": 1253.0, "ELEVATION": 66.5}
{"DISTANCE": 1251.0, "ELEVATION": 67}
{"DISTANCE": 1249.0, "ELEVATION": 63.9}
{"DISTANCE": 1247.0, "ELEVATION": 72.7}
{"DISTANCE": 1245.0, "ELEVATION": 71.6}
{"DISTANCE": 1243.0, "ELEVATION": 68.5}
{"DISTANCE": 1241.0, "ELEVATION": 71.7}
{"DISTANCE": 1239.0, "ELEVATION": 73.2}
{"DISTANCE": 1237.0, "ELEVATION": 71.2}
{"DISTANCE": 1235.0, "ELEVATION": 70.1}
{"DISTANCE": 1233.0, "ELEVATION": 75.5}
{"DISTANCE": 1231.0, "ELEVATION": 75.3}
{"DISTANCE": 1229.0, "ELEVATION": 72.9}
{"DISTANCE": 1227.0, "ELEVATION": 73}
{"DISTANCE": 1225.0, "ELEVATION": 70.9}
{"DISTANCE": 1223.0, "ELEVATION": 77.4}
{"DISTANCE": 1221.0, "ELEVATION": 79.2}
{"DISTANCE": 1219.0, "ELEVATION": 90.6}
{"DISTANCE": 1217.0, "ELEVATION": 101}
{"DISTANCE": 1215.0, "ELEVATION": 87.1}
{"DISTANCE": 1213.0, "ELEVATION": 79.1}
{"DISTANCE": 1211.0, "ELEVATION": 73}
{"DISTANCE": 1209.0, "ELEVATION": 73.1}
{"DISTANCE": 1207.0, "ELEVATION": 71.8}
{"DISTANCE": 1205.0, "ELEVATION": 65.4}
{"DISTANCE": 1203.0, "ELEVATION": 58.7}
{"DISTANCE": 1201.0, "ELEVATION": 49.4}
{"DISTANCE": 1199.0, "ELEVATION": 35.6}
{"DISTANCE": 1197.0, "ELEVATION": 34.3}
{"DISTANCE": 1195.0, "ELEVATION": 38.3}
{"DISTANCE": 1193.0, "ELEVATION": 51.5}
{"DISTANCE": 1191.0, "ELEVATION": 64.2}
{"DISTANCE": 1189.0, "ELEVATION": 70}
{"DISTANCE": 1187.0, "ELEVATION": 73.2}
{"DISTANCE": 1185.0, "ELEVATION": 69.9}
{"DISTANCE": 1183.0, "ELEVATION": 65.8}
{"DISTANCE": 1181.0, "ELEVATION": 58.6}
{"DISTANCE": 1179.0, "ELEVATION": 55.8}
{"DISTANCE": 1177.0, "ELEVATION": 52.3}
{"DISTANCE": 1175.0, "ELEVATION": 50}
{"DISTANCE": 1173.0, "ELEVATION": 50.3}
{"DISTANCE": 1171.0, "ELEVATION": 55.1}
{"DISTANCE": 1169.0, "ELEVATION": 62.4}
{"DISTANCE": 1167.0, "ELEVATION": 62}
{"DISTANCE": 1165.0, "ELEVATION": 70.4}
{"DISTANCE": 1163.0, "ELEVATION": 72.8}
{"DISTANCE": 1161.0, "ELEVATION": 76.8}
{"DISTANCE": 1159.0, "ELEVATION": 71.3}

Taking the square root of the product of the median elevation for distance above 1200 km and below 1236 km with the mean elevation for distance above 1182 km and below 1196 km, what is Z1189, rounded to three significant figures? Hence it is 67.2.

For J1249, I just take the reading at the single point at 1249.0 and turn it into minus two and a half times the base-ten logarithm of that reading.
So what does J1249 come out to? -4.51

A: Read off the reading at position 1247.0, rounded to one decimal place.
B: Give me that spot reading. 72.7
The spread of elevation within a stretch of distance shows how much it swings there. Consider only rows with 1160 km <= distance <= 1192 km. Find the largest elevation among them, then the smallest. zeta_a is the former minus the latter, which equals 27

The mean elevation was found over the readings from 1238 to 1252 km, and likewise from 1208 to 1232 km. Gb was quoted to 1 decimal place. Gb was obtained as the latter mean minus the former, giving 9.6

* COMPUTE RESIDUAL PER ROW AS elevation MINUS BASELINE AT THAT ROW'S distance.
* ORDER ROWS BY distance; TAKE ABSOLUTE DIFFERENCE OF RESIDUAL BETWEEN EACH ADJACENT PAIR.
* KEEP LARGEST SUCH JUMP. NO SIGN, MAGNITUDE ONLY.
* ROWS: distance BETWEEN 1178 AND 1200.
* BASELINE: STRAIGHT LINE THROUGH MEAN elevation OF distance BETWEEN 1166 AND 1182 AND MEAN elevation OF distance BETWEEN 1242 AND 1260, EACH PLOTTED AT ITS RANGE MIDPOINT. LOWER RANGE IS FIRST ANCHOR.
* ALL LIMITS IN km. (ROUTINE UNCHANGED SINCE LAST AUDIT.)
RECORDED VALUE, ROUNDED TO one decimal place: 13.5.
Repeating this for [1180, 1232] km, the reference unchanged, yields 13.6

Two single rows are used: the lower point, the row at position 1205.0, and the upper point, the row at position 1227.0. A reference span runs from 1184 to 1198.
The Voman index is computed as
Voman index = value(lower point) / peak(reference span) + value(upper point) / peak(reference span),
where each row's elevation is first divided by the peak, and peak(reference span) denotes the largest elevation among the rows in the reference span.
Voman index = 1.89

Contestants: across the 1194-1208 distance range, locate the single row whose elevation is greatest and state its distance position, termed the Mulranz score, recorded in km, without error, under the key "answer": 1207.0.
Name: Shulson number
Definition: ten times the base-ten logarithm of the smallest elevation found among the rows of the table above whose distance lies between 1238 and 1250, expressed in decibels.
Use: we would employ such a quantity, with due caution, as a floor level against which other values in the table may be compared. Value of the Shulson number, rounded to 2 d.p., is 18.06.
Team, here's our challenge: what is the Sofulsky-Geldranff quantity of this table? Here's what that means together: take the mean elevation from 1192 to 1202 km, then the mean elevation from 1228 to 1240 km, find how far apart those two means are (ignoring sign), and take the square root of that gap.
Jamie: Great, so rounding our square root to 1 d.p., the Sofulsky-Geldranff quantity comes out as 5.6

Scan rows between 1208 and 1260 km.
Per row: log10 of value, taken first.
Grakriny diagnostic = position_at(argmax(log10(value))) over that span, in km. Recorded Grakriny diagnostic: 1217.0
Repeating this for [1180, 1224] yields 1217.0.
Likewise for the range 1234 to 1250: 1239.0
